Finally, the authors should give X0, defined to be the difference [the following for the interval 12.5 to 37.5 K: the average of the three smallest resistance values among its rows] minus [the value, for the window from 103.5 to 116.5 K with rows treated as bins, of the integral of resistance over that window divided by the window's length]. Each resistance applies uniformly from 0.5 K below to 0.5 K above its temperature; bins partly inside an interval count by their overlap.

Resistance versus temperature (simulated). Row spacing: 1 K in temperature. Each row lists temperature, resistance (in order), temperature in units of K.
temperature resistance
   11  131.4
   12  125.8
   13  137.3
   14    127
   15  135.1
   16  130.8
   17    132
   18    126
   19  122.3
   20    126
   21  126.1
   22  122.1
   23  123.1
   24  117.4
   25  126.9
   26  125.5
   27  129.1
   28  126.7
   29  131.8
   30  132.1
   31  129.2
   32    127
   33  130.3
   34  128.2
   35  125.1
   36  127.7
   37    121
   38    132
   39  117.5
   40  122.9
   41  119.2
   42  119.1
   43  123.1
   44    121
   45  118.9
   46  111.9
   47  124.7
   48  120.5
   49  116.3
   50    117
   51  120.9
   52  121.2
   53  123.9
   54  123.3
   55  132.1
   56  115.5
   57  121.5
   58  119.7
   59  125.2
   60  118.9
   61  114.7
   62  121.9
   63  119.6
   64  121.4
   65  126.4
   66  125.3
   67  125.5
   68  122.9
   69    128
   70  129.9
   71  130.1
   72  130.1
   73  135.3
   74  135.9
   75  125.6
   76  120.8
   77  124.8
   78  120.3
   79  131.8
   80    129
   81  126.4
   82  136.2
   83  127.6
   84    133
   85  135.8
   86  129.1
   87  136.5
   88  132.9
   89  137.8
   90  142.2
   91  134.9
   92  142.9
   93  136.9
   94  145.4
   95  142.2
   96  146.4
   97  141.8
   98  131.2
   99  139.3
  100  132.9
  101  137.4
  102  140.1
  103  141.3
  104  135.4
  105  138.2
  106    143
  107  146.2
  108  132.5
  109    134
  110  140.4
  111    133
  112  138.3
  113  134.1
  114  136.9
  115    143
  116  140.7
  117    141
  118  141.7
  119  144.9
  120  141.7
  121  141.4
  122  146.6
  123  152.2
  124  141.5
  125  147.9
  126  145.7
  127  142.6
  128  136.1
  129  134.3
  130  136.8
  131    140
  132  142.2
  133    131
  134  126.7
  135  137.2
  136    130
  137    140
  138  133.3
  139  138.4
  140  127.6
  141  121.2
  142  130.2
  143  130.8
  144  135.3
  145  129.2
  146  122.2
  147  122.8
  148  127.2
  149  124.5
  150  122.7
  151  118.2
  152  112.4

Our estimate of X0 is -18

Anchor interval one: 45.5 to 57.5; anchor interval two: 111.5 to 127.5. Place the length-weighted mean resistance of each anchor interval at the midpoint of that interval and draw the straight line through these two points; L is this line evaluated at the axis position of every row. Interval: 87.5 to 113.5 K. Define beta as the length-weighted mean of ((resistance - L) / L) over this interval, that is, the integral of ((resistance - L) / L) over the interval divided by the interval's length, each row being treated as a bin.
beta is 0.02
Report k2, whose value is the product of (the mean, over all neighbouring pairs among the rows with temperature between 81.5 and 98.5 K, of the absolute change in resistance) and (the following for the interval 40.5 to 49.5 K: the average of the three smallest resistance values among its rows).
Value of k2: 696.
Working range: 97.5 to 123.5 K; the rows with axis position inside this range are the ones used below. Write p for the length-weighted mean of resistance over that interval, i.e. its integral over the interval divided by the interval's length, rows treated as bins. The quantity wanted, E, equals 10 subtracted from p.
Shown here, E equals 130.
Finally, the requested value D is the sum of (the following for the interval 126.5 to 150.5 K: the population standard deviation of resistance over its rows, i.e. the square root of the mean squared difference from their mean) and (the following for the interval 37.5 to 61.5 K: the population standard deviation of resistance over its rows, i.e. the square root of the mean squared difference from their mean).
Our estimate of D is 11.1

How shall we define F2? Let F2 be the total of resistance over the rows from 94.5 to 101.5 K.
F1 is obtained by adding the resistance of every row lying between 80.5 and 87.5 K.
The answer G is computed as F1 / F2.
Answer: 0.95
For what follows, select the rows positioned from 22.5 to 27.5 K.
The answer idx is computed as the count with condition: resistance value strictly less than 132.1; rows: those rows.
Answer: 5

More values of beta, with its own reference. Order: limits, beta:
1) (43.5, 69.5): -0.01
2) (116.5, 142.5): -0.05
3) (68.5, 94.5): 0.01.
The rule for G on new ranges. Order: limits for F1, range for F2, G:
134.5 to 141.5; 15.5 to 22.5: 1.05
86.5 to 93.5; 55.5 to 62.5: 1.15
